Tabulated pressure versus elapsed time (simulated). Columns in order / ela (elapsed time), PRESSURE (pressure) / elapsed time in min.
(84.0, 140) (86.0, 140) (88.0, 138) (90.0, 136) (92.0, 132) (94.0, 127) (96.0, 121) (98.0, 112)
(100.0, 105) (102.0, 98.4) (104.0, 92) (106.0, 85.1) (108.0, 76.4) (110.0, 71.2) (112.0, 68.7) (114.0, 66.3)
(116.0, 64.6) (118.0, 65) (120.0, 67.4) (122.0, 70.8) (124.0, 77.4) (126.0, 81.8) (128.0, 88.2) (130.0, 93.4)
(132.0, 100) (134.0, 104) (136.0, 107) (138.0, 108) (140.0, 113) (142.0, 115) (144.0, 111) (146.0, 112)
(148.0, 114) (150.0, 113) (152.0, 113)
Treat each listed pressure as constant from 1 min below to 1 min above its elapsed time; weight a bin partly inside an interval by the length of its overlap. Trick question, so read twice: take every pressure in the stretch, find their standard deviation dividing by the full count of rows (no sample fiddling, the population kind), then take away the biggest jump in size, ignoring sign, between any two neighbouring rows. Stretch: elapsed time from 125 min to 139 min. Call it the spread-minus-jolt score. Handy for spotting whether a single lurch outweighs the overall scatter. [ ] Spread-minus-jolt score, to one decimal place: 2.6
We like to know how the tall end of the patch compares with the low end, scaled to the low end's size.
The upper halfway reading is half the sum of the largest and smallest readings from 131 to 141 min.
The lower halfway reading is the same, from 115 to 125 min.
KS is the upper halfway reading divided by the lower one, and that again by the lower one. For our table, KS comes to 0.021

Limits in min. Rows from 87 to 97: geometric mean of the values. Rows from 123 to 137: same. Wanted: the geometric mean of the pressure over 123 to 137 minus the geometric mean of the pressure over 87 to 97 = -38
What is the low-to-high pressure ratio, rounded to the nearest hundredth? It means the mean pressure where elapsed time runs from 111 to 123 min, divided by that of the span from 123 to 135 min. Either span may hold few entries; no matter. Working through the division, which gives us 0.74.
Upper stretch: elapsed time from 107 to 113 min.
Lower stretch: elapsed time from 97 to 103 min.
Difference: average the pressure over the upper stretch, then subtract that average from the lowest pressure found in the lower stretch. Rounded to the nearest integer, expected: 26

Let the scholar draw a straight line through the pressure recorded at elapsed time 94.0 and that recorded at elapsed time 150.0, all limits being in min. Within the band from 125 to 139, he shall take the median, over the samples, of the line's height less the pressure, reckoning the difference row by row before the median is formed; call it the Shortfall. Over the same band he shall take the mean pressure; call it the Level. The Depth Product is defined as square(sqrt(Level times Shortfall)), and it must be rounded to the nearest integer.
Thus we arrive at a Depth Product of 1706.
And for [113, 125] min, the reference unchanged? 3731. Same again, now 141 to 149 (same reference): 113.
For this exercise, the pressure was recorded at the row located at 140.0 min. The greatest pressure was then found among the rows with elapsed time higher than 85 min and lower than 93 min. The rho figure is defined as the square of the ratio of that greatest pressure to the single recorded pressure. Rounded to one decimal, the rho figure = 1.5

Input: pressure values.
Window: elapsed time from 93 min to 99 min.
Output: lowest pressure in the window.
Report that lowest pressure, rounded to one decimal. 112.0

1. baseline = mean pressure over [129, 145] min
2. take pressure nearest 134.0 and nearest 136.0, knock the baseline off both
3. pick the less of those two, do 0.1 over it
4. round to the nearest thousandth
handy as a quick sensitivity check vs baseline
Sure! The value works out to -0.041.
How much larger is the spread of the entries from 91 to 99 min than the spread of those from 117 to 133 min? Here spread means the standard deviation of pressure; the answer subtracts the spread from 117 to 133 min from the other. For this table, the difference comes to -4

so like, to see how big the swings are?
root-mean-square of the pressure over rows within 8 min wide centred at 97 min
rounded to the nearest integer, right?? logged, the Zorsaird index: 117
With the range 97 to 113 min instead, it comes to 90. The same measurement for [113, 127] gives 71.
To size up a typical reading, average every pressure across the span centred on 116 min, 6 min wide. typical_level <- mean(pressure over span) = 65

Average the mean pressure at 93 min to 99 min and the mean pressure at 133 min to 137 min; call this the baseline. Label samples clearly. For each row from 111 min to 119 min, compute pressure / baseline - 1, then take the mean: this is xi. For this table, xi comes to -0.4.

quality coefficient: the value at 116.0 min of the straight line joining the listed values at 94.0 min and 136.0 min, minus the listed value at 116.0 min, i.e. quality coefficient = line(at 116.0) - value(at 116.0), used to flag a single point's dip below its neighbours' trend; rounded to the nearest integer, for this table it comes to 52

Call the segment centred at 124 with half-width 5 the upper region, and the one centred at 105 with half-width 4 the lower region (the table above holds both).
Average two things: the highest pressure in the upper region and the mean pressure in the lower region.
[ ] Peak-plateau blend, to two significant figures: 88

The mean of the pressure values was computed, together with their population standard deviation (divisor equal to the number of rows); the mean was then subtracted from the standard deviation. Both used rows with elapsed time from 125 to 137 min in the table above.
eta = -87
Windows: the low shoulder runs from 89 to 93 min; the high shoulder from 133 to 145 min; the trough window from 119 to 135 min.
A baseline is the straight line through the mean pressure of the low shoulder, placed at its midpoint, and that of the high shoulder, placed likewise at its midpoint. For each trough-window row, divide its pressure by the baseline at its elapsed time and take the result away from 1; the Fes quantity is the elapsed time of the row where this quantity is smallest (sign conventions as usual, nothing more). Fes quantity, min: 134.0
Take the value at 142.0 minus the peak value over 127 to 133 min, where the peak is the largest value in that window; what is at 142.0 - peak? 15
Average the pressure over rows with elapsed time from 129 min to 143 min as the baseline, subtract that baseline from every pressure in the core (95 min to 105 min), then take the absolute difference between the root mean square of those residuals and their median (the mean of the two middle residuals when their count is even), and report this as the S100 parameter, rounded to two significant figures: 11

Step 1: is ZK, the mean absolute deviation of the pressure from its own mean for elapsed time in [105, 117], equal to 5.8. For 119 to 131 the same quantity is 8.0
